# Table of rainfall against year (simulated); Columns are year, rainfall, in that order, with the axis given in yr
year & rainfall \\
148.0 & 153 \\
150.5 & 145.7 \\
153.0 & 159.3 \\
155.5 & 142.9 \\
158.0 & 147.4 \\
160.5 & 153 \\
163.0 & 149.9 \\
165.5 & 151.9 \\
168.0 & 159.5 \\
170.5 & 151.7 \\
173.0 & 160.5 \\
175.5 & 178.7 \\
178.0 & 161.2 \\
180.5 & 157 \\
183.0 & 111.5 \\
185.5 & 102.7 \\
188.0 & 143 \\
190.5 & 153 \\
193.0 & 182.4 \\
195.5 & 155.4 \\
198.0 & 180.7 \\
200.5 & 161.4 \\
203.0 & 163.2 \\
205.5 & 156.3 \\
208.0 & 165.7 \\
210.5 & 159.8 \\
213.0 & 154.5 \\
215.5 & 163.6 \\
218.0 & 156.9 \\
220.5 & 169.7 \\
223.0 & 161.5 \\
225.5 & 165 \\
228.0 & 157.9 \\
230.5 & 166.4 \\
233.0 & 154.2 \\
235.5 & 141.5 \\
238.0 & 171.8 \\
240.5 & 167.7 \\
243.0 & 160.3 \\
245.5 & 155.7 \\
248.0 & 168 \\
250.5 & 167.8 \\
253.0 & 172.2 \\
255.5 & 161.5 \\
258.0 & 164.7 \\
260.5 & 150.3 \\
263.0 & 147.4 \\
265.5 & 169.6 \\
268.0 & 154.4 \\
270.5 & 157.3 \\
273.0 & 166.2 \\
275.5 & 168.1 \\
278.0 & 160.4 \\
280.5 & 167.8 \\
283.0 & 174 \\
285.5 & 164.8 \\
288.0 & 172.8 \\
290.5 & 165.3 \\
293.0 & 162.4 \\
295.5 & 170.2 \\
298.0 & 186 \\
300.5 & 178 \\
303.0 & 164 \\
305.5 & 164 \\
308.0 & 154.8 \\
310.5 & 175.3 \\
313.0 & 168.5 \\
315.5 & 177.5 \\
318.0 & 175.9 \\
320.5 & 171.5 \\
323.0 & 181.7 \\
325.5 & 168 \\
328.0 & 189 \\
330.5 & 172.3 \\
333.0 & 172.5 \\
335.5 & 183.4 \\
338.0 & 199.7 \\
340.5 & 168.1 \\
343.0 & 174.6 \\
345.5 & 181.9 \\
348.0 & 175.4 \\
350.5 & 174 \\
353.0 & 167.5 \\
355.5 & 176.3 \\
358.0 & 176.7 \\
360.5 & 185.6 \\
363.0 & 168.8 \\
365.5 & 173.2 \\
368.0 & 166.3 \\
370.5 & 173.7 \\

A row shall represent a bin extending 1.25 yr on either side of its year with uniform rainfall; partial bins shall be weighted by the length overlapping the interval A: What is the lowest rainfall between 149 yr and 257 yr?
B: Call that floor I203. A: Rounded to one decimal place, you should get 102.7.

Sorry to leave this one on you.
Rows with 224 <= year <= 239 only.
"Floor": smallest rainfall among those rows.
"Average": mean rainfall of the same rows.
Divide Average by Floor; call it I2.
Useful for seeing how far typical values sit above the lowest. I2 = 1.13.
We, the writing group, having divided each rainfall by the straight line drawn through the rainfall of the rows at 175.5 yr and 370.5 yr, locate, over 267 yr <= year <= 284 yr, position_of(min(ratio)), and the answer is 268.0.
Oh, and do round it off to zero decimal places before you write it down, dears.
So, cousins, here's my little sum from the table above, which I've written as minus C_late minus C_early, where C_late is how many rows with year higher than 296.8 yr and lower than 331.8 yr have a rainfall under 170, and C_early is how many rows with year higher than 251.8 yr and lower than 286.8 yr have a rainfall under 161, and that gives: -10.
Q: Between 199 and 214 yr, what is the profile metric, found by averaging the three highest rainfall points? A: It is 163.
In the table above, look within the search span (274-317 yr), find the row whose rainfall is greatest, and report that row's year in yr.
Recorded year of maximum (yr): 298.0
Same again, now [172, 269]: 193.0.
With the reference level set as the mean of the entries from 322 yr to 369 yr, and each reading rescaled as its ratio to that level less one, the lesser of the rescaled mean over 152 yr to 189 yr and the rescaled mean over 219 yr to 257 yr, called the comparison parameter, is -0.158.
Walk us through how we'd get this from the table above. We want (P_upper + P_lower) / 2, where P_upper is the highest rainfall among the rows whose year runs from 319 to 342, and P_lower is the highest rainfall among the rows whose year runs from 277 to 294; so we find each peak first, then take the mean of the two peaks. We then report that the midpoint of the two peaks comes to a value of 187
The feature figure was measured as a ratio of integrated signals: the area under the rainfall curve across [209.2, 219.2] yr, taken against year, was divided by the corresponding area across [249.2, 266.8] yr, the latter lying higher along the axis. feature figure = 0.56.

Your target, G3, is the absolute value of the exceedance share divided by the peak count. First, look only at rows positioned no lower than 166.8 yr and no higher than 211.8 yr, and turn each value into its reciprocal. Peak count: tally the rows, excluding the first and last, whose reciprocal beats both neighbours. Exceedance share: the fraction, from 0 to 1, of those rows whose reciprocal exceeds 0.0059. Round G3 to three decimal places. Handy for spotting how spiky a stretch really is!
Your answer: 0.167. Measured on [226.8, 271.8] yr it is 0.139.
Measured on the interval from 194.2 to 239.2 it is 0.119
